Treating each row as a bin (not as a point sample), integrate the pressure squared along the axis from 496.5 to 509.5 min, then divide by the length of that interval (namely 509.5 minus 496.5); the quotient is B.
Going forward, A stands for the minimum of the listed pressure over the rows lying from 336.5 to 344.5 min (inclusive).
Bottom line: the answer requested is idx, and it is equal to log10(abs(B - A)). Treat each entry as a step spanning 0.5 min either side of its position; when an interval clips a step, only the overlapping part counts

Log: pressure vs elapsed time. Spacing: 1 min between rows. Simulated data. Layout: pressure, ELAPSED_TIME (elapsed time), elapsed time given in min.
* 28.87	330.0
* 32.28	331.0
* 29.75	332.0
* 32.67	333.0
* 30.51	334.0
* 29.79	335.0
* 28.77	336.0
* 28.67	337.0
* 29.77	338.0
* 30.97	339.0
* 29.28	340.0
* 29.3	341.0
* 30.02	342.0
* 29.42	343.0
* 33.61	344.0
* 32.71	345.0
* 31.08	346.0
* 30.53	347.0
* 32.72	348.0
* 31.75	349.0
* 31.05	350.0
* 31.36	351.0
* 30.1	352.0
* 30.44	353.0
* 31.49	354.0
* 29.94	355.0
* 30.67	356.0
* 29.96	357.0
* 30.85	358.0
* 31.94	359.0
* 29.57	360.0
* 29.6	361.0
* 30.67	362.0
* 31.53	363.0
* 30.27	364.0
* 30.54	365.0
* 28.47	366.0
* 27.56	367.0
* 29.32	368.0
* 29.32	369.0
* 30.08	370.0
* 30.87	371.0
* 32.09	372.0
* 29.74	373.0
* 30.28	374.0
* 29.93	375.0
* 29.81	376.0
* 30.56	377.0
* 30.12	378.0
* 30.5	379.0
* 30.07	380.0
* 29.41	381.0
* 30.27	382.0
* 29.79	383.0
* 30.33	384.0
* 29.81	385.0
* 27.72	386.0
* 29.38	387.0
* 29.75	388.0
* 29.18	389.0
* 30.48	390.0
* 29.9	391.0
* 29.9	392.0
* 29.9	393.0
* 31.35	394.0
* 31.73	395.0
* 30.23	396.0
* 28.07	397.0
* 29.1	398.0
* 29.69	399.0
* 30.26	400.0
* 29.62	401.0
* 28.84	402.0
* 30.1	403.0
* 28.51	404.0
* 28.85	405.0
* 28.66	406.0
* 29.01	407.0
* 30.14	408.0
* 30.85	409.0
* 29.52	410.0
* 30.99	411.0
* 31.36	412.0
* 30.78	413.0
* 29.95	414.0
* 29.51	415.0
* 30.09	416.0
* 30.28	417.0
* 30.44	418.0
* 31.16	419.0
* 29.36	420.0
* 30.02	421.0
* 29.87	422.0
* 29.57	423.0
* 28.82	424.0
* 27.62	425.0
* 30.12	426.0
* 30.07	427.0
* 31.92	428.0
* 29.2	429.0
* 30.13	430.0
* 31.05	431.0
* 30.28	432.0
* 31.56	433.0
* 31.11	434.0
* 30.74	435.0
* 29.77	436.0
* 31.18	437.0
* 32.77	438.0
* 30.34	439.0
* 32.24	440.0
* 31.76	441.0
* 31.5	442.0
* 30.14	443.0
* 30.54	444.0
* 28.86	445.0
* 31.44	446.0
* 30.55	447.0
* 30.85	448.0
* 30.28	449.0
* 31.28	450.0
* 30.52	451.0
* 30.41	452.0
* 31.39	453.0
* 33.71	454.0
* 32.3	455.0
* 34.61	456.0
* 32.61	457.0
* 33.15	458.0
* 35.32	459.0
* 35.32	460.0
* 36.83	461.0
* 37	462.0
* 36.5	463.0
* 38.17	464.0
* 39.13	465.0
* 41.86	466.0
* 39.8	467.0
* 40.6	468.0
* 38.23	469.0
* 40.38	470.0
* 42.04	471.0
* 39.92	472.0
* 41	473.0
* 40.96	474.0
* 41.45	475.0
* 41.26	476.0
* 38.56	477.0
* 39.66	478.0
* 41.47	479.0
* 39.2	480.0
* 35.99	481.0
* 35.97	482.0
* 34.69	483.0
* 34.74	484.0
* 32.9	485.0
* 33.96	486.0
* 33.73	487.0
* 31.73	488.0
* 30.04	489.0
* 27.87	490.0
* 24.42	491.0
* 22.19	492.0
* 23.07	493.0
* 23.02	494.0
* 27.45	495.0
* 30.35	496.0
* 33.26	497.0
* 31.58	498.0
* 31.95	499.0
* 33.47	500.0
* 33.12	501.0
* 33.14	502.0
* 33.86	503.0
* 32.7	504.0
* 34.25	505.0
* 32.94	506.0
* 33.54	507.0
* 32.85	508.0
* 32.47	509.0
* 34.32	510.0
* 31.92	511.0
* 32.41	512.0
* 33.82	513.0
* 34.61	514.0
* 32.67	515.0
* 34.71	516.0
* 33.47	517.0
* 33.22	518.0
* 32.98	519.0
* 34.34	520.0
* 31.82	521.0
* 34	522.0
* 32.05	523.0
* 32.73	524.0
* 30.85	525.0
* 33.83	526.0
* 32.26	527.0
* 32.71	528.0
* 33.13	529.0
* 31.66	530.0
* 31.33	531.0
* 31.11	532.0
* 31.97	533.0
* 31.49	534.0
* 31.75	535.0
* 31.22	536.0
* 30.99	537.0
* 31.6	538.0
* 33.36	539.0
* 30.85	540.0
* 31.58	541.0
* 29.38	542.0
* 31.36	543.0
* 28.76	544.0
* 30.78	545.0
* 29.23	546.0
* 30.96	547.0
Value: 3.026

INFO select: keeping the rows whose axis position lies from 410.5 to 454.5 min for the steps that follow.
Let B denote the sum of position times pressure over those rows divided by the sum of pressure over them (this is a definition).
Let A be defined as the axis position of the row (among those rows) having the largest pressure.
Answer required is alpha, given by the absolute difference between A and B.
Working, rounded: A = 454.0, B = 432.7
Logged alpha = 21.3 min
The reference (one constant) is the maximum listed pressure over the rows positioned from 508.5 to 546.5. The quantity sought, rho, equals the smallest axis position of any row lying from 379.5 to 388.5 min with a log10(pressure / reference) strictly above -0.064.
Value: 380.0 min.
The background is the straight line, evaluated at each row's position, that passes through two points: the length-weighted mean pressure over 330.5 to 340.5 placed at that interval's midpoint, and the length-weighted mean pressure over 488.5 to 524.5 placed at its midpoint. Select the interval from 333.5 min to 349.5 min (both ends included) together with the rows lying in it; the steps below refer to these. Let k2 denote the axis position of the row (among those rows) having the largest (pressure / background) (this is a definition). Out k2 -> 344.0 min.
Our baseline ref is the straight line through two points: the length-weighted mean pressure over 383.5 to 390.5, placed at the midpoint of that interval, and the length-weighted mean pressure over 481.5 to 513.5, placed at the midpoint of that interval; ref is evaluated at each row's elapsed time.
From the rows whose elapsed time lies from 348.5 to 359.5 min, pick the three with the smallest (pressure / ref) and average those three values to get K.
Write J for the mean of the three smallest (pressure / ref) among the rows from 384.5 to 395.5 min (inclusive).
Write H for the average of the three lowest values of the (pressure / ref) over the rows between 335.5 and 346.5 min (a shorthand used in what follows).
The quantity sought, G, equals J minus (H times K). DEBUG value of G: -0.07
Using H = 1.01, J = 0.97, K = 1.04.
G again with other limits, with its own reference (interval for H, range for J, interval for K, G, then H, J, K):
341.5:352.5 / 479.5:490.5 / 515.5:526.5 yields -0.07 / 1.04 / 0.95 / 0.99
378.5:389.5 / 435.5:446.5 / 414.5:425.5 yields 0.05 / 0.97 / 0.97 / 0.95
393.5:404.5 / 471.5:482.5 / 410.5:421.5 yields 0.24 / 0.96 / 1.18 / 0.98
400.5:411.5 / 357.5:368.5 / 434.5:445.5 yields 0.04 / 0.96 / 0.98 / 0.97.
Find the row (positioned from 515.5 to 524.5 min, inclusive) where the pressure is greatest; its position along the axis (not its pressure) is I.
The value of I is 516.0 min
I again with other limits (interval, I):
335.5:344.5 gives 344.0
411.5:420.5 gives 412.0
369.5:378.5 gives 372.0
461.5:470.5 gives 466.0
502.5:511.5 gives 510.0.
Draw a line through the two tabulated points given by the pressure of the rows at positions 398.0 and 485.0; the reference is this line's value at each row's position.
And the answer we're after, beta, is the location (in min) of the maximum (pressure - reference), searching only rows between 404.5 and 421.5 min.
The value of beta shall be 412.0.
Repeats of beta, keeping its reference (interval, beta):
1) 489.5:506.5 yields 505.0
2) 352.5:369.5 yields 359.0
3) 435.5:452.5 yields 438.0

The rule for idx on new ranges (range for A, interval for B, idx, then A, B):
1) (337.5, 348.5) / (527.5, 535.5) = 2.995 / 29.28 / 1018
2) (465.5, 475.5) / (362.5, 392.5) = 2.933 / 38.23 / 895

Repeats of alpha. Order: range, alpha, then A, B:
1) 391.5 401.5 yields 1.5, 395.0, 396.5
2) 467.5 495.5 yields 9.2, 471.0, 480.2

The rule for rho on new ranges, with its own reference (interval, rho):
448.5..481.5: 449.0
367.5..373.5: 370.0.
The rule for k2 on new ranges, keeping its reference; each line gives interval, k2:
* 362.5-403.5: 372.0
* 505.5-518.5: 516.0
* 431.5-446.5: 438.0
